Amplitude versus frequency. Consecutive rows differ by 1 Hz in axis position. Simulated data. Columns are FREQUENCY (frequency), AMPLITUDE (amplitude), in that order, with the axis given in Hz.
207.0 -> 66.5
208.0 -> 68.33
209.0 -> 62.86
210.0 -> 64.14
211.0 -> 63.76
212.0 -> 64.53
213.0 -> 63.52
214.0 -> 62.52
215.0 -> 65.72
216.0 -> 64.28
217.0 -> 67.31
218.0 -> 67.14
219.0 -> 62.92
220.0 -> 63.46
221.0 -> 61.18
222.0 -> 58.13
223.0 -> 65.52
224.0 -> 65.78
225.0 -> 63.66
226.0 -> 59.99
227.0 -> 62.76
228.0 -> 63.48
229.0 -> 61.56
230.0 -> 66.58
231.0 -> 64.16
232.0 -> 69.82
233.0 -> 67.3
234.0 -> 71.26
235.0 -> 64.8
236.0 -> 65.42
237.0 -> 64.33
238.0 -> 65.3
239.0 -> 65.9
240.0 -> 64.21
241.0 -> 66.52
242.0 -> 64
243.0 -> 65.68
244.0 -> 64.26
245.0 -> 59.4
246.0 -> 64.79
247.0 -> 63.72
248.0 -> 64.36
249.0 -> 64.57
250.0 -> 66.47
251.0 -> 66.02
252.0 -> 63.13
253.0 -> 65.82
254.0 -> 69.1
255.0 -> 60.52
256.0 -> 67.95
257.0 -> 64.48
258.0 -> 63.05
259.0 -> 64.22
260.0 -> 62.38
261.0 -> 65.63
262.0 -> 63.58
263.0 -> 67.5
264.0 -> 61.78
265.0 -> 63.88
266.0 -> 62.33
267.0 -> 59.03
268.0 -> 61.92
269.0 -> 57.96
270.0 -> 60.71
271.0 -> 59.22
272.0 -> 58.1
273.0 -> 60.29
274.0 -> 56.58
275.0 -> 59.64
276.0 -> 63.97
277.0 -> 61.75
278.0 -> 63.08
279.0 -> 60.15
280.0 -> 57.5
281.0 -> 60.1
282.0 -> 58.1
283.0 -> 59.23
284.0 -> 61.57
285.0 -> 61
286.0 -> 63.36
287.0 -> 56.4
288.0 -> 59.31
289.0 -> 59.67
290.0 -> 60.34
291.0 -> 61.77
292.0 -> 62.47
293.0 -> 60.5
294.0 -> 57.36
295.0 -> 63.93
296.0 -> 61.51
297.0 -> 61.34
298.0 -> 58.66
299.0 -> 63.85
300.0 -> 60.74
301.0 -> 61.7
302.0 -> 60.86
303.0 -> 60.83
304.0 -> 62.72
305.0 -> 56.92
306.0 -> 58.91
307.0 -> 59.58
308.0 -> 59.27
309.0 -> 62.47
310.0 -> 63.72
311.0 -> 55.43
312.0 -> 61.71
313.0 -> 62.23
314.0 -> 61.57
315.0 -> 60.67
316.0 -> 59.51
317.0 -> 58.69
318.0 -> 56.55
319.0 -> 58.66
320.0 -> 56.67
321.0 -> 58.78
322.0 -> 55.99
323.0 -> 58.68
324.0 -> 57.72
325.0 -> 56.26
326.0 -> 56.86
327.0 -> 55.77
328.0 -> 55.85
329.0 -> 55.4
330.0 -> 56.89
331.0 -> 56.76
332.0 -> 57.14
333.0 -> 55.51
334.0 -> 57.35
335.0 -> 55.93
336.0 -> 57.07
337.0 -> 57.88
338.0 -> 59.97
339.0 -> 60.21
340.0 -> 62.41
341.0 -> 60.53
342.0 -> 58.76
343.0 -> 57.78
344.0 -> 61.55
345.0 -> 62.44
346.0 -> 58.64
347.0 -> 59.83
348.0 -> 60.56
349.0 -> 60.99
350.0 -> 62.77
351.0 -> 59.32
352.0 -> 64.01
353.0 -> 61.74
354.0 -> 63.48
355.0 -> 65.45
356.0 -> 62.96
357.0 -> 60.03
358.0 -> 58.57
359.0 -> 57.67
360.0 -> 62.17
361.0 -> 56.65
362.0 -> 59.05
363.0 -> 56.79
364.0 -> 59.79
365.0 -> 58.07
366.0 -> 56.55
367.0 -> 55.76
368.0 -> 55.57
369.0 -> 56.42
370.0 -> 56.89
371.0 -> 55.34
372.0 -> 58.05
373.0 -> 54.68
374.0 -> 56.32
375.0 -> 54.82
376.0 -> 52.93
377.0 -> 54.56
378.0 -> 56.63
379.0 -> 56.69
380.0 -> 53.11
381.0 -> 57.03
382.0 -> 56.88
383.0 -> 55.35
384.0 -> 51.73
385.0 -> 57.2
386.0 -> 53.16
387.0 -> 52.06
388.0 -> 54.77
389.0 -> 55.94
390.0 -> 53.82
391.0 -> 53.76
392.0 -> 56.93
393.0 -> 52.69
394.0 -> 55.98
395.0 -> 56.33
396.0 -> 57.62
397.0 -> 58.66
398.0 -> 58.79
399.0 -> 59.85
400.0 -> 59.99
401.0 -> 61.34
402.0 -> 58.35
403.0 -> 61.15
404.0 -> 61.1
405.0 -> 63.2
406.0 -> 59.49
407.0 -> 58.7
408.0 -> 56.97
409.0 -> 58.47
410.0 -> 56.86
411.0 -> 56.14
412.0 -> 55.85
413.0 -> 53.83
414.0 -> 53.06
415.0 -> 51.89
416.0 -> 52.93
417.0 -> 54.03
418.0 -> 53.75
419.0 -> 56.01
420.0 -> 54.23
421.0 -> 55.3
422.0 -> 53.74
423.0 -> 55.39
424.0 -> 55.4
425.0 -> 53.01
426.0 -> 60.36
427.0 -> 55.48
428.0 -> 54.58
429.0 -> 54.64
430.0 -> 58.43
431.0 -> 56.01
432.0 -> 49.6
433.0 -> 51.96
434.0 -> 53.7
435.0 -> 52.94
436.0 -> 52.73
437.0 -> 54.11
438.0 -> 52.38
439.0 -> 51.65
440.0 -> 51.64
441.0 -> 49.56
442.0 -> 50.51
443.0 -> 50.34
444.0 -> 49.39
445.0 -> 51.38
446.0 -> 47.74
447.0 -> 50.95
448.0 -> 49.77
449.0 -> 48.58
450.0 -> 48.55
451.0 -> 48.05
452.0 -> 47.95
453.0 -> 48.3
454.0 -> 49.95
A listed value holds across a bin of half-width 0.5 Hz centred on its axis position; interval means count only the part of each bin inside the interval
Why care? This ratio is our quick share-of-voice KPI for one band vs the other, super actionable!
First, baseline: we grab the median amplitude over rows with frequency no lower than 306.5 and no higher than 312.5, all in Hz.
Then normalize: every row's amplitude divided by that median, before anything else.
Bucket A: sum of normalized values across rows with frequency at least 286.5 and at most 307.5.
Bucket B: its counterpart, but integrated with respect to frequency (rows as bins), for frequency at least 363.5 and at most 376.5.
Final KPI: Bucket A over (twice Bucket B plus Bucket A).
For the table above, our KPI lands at 0.465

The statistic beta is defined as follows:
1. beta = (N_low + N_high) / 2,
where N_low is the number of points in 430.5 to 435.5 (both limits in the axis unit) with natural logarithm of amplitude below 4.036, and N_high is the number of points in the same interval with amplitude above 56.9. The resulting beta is 2.5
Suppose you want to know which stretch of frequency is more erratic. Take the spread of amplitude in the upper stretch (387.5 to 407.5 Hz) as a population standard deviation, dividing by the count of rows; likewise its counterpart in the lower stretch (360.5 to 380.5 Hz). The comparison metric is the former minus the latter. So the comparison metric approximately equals 1.1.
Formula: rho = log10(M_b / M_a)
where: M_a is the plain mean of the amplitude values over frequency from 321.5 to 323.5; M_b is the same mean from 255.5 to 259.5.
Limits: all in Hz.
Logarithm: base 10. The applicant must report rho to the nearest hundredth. 0.05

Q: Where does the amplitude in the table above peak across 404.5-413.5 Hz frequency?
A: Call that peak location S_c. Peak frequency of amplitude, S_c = 405.0 Hz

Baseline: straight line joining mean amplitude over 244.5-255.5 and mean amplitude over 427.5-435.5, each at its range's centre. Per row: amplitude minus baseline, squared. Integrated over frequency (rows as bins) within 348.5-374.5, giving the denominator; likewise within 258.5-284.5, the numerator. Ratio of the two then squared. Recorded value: 1.4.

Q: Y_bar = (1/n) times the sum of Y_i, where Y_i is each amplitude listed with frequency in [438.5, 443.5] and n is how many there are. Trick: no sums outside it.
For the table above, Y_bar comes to 51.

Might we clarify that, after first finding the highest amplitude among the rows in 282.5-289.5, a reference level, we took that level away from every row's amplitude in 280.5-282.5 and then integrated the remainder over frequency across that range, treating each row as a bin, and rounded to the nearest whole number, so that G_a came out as -9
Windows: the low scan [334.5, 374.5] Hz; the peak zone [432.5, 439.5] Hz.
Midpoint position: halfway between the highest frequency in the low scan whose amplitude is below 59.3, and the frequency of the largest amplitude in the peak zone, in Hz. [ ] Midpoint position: 405.5 Hz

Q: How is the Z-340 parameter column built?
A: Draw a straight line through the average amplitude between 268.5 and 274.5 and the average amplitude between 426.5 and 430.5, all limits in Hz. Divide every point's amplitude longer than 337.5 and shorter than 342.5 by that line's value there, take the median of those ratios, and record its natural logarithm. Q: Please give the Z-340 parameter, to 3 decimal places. 0.046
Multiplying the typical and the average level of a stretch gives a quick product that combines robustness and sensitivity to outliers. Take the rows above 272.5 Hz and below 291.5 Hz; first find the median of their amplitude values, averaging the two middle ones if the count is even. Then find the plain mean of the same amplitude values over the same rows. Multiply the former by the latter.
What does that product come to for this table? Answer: 3621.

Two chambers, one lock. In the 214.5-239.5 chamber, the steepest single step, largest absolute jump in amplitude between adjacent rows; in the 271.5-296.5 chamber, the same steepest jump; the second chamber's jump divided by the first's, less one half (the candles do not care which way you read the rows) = 0.44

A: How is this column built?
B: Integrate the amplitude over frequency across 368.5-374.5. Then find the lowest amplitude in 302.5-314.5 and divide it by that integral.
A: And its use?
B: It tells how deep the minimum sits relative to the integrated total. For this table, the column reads 0.16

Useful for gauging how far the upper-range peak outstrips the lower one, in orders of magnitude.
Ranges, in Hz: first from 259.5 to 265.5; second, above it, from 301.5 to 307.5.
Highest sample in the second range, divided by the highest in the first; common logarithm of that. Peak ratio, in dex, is -0.03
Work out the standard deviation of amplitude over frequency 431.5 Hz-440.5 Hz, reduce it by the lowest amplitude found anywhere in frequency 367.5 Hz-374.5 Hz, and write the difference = -53.4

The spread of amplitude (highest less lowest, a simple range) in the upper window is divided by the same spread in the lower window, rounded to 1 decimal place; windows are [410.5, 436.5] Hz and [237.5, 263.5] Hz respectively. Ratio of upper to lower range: 1.1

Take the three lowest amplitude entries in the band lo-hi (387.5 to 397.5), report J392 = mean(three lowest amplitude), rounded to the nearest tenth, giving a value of 53.4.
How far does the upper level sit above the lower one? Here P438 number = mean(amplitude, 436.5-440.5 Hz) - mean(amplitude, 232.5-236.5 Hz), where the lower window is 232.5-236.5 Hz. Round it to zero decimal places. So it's -15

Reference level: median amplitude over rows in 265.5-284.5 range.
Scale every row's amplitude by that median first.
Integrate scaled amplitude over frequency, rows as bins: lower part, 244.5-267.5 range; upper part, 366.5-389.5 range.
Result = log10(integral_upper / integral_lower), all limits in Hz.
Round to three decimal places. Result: -0.064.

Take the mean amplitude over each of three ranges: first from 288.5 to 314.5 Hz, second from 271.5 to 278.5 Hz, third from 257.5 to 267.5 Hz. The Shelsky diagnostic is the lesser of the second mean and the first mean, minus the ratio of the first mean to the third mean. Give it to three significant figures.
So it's 59.5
